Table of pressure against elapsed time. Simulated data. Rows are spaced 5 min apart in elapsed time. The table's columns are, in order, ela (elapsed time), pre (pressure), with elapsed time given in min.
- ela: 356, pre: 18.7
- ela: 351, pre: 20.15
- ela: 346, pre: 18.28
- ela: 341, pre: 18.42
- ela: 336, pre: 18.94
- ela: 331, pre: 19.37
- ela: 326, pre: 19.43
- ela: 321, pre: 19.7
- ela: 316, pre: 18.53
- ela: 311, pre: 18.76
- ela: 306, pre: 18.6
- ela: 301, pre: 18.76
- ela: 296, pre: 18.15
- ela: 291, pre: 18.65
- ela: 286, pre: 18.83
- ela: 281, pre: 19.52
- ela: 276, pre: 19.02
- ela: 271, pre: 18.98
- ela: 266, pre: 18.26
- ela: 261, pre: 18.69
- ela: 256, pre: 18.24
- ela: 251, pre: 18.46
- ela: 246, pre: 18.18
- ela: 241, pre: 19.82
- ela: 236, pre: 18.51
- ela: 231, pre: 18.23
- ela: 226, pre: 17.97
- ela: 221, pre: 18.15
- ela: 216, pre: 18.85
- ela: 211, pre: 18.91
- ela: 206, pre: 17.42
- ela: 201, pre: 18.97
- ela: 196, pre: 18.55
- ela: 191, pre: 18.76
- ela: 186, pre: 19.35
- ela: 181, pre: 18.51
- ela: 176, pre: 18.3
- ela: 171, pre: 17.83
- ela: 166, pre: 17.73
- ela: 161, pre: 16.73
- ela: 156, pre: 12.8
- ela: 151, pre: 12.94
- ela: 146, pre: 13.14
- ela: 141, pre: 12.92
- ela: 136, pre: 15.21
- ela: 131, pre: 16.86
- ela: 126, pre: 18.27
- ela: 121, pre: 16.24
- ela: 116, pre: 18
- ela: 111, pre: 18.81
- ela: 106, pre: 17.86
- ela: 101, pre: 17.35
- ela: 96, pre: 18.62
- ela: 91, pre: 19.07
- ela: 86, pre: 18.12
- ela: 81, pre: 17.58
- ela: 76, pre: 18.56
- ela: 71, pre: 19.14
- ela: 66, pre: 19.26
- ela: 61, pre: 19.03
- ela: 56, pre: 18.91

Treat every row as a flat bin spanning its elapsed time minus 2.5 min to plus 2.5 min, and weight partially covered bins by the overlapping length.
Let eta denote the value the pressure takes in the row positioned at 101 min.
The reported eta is 17.35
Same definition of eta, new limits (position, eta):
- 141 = 12.92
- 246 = 18.18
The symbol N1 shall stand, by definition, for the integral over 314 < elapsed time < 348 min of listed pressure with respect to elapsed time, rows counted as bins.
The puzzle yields 645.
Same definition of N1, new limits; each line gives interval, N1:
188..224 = 667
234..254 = 375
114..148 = 538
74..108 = 618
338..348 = 184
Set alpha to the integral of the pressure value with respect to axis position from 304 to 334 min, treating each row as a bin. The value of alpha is 572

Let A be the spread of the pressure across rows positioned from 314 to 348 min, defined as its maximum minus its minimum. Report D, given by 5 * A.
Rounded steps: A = 1.42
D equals 7.1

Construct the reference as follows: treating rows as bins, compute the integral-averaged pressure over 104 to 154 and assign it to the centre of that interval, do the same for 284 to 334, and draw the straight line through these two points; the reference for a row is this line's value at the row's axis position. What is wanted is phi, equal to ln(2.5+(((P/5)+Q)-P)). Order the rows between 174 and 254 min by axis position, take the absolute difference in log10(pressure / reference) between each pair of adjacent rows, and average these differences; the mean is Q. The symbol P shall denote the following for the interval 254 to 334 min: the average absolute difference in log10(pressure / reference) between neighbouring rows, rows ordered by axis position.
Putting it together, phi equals 0.919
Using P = 0.0097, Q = 0.015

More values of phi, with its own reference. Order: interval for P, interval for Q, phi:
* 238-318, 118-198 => 0.924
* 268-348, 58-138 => 0.923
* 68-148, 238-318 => 0.911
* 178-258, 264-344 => 0.915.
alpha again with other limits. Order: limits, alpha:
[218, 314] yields 1788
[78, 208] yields 2230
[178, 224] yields 855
